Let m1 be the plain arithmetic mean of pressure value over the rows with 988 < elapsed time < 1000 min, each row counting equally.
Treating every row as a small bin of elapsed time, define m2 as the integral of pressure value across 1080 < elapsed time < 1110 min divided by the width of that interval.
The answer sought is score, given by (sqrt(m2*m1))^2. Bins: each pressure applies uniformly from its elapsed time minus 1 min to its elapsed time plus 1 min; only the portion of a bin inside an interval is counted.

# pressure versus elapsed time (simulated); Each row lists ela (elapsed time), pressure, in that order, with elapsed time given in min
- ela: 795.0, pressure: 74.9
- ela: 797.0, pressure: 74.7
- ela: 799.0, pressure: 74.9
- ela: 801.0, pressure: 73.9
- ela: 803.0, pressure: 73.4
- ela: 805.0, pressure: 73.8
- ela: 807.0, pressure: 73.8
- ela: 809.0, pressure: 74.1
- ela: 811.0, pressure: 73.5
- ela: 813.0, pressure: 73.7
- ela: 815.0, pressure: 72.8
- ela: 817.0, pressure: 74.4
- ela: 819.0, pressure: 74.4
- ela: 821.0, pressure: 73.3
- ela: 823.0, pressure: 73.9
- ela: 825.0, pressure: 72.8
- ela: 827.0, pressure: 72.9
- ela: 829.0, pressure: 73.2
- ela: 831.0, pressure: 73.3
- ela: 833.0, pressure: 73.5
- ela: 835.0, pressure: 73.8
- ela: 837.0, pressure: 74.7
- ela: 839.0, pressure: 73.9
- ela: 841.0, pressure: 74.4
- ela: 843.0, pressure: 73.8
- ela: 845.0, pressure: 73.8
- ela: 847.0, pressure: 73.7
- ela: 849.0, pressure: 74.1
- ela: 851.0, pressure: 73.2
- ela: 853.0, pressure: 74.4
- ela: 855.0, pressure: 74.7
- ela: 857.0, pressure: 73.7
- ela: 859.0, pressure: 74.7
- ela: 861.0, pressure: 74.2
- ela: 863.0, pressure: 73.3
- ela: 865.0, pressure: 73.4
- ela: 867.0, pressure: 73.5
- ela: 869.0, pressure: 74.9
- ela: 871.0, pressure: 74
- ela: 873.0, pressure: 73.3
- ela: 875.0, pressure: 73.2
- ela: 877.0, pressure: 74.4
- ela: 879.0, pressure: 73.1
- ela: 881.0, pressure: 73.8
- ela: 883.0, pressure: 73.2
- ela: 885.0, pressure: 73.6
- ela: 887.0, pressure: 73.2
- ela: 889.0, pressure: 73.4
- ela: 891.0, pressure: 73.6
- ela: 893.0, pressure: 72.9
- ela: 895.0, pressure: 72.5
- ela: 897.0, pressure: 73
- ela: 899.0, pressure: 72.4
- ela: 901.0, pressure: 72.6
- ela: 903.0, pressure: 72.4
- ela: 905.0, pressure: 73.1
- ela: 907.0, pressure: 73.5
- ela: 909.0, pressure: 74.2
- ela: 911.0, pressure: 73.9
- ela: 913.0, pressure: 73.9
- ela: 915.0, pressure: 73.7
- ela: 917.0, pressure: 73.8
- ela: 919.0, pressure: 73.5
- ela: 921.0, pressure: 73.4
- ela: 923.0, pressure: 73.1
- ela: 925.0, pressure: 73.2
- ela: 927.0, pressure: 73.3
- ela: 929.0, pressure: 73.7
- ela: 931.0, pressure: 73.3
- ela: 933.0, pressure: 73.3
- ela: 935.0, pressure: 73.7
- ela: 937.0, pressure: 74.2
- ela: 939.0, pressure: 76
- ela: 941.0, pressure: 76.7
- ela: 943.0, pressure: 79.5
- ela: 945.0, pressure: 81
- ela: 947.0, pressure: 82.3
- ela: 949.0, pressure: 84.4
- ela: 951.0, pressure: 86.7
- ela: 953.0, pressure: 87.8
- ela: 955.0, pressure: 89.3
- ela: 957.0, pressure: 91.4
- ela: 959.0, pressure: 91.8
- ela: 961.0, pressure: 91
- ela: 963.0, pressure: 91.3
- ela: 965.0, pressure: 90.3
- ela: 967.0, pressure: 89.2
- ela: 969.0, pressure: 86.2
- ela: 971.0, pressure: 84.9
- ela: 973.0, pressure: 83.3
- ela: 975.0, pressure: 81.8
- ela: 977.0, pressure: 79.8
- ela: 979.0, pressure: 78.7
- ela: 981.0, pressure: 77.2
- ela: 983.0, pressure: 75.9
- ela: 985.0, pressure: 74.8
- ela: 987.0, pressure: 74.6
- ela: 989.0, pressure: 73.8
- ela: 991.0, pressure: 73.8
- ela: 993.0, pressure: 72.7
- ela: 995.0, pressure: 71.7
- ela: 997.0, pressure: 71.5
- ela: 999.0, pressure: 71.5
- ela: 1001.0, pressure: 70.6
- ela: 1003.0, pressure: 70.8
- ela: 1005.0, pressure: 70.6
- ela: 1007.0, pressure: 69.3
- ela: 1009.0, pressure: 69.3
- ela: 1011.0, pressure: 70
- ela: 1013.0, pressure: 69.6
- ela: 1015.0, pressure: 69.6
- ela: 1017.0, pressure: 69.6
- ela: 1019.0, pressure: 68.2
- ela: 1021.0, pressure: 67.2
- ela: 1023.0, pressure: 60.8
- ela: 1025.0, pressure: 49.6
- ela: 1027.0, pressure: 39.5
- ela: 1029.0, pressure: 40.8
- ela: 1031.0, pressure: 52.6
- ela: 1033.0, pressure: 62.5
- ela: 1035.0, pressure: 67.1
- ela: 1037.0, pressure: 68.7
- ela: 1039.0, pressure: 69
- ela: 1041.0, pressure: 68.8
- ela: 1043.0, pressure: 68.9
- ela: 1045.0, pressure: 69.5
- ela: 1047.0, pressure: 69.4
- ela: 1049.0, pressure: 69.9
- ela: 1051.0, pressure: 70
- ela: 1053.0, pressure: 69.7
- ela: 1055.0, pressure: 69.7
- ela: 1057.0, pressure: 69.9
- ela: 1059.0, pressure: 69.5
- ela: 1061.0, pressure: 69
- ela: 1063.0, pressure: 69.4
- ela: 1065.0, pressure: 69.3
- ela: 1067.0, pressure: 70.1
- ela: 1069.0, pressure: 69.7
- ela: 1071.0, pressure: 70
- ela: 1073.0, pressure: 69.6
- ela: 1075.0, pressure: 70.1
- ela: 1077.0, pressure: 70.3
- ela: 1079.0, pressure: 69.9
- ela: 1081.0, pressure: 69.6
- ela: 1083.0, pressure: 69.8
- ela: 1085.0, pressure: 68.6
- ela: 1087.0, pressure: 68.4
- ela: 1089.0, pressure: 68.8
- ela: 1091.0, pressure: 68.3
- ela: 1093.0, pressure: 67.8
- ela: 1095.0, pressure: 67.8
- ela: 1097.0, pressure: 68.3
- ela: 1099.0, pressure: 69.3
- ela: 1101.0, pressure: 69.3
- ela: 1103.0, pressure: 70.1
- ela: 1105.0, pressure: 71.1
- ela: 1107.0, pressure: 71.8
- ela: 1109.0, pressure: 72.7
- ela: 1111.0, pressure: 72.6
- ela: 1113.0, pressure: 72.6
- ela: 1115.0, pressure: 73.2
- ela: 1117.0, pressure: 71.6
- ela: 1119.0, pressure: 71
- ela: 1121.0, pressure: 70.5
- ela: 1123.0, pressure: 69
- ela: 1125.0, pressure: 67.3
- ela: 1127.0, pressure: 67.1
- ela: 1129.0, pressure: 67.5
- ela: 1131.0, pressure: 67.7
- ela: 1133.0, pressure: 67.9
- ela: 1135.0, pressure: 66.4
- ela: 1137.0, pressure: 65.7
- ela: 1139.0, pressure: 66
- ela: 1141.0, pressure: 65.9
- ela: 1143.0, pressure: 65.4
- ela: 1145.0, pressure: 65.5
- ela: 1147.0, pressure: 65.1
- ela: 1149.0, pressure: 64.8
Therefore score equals 5035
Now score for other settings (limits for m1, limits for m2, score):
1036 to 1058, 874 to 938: 5093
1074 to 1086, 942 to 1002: 5668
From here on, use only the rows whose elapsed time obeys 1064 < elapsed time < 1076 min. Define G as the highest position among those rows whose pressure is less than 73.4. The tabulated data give 1075.0 min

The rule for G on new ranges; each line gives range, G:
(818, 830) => 829.0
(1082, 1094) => 1093.0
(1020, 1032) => 1031.0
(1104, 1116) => 1115.0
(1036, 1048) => 1047.0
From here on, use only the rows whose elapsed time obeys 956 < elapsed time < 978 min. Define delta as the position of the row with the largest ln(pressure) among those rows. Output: 959.0 min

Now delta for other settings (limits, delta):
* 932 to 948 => 947.0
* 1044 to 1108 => 1107.0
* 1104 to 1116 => 1115.0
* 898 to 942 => 941.0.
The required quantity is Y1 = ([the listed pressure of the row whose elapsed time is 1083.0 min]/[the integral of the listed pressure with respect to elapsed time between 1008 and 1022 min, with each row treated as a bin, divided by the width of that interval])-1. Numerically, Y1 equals 0.01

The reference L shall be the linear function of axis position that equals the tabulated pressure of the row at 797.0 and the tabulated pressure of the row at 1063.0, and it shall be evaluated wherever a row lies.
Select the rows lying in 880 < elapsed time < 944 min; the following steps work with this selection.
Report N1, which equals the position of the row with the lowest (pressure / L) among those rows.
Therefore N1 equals 899.0 min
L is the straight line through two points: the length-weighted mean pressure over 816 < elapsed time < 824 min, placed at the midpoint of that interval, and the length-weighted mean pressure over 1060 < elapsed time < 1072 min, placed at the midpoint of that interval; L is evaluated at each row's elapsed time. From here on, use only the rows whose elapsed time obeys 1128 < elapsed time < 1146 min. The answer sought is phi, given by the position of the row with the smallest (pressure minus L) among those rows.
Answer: 1143.0 min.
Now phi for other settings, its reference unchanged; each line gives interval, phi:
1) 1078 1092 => 1091.0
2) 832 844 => 833.0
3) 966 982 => 981.0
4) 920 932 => 923.0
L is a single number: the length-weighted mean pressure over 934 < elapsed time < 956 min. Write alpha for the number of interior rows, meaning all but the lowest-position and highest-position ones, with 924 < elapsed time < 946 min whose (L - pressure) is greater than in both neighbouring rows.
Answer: 0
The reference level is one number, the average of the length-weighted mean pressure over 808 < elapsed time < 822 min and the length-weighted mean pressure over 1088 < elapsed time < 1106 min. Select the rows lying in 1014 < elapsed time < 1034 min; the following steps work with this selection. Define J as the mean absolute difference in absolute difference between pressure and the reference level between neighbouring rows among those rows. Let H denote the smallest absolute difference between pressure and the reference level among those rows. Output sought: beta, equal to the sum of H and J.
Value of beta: 7.7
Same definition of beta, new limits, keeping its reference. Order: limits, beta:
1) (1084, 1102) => 2.4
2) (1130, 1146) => 3.9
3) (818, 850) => 1.9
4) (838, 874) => 2.5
